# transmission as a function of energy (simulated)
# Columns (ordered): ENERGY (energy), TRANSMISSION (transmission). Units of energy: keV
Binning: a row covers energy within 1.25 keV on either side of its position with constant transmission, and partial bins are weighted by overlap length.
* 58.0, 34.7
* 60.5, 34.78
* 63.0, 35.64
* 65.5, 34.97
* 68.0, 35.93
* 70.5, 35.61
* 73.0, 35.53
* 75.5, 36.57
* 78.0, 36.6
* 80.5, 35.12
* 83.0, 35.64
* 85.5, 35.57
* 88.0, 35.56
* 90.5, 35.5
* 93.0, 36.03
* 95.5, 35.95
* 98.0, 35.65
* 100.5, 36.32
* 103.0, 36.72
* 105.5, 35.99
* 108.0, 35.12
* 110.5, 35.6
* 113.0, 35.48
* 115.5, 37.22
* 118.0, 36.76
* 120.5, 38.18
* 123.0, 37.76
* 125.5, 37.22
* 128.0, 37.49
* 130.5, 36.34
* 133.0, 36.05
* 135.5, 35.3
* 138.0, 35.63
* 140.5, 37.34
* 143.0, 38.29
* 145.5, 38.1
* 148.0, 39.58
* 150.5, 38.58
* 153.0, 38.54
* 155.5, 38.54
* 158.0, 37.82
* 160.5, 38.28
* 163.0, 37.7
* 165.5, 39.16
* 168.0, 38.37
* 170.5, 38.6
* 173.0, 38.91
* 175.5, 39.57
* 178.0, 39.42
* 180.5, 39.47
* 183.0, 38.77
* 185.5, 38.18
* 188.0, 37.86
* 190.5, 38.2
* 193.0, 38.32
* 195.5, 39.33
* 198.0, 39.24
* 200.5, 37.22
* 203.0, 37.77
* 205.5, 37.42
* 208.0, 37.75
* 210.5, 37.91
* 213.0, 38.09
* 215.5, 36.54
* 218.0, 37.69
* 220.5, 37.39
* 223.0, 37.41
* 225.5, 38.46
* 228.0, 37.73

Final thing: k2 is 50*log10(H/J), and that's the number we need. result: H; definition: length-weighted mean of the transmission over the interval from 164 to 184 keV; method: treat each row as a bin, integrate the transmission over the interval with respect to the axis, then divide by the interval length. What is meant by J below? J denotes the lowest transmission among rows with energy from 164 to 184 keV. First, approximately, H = 39.0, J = 38.37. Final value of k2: 0.4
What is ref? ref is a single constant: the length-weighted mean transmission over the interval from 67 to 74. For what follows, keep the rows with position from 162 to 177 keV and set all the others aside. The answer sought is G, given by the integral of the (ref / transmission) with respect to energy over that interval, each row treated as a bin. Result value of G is 13.8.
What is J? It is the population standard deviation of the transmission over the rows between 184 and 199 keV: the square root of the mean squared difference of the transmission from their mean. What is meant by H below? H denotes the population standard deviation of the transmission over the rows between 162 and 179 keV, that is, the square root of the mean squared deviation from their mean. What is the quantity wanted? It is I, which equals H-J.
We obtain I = 0.0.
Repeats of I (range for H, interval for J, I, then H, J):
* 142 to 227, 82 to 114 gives 0.3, 0.73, 0.40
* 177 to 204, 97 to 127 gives -0.2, 0.73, 0.93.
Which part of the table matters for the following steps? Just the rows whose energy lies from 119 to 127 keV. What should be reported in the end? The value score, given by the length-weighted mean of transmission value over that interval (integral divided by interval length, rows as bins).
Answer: 37.7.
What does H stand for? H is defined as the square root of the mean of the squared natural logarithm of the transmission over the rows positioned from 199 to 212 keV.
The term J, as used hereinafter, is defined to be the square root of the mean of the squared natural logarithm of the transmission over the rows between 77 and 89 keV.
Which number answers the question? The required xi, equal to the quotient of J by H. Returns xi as 0.99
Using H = 3.63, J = 3.58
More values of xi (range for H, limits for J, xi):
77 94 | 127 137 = 1.00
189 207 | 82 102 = 0.98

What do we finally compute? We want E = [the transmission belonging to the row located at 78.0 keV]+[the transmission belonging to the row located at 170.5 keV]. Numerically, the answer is 75.2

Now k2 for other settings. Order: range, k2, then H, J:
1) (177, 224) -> 0.9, 38.1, 36.54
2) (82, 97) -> 0.1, 35.7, 35.5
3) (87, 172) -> 1.2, 37.1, 35.12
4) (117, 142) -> 0.9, 36.8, 35.3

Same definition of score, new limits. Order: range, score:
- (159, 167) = 38.4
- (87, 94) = 35.7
